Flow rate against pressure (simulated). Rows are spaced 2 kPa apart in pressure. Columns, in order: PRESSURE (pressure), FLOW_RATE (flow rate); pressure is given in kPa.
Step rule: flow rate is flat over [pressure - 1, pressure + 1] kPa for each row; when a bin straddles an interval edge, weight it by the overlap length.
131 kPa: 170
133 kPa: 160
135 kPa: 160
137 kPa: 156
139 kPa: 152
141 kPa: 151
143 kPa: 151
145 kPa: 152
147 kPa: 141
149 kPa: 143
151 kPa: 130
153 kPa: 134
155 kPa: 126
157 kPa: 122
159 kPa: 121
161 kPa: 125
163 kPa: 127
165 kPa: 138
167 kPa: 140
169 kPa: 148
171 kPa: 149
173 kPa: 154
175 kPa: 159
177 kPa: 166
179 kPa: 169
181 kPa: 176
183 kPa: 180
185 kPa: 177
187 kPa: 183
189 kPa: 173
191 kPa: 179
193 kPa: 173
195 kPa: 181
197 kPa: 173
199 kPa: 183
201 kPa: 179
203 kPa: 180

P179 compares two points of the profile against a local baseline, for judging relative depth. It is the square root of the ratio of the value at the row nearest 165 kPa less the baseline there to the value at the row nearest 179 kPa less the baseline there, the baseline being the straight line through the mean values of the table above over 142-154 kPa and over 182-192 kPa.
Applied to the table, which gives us 3.2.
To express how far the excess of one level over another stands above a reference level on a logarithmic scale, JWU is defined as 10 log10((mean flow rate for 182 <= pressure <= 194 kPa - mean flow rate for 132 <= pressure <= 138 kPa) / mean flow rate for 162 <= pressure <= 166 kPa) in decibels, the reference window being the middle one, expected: -8.5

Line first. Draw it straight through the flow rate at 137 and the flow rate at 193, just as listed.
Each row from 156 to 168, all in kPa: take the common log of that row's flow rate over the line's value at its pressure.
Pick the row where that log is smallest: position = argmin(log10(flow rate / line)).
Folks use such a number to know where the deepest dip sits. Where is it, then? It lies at 159 kPa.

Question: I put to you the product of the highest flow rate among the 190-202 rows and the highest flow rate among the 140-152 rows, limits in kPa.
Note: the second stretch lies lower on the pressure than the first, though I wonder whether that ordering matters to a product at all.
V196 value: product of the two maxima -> 27816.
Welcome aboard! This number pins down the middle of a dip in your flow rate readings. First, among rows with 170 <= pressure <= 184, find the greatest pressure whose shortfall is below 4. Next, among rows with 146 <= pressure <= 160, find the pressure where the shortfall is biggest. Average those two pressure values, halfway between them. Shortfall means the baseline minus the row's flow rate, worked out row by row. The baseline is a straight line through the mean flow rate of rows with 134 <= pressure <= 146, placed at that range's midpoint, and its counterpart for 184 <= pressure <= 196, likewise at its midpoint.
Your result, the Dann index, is 171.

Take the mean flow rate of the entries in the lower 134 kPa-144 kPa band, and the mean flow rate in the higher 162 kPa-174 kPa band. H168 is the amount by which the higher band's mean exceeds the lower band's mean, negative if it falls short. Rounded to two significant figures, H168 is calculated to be -11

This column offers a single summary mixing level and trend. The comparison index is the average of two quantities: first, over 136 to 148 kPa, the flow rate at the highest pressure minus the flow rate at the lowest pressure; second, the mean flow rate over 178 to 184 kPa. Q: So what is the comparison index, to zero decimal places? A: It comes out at 80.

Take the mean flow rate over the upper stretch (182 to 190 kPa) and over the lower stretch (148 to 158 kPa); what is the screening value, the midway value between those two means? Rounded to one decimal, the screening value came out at 154.6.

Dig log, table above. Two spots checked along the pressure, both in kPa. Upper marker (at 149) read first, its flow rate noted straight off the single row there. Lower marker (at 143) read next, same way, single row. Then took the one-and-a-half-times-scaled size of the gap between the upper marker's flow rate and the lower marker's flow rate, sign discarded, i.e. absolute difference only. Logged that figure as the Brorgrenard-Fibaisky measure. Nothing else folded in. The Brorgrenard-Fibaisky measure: 12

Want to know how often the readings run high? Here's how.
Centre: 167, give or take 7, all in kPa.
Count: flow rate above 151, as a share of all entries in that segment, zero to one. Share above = 0.14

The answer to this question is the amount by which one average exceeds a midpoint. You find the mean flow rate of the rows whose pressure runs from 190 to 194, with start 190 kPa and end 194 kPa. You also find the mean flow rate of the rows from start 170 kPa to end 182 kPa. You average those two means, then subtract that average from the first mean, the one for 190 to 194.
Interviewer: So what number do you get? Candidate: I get 6.9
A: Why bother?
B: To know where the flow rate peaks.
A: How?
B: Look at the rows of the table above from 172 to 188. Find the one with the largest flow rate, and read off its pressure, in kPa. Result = 187 kPa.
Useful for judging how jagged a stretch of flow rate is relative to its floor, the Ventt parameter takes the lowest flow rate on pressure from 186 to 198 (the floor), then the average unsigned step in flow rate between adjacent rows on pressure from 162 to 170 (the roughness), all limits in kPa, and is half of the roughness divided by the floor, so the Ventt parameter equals 0.0202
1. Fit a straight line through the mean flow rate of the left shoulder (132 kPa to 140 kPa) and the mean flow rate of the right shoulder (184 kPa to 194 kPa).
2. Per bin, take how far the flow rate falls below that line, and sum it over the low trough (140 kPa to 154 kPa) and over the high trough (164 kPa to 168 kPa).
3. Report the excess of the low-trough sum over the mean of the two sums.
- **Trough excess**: 34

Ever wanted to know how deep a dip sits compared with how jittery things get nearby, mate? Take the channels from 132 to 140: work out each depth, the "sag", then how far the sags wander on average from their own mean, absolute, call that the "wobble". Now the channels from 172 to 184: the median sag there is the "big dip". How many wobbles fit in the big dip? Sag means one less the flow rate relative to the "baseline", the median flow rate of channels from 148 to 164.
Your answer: -13.7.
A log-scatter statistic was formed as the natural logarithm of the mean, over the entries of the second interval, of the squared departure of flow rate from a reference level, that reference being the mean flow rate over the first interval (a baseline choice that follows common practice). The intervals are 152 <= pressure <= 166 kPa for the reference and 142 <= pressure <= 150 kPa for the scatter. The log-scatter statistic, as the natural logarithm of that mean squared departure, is 6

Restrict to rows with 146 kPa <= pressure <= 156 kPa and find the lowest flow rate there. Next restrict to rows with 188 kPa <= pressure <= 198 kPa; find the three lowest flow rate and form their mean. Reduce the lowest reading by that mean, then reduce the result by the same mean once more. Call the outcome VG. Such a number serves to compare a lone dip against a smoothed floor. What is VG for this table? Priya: -220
